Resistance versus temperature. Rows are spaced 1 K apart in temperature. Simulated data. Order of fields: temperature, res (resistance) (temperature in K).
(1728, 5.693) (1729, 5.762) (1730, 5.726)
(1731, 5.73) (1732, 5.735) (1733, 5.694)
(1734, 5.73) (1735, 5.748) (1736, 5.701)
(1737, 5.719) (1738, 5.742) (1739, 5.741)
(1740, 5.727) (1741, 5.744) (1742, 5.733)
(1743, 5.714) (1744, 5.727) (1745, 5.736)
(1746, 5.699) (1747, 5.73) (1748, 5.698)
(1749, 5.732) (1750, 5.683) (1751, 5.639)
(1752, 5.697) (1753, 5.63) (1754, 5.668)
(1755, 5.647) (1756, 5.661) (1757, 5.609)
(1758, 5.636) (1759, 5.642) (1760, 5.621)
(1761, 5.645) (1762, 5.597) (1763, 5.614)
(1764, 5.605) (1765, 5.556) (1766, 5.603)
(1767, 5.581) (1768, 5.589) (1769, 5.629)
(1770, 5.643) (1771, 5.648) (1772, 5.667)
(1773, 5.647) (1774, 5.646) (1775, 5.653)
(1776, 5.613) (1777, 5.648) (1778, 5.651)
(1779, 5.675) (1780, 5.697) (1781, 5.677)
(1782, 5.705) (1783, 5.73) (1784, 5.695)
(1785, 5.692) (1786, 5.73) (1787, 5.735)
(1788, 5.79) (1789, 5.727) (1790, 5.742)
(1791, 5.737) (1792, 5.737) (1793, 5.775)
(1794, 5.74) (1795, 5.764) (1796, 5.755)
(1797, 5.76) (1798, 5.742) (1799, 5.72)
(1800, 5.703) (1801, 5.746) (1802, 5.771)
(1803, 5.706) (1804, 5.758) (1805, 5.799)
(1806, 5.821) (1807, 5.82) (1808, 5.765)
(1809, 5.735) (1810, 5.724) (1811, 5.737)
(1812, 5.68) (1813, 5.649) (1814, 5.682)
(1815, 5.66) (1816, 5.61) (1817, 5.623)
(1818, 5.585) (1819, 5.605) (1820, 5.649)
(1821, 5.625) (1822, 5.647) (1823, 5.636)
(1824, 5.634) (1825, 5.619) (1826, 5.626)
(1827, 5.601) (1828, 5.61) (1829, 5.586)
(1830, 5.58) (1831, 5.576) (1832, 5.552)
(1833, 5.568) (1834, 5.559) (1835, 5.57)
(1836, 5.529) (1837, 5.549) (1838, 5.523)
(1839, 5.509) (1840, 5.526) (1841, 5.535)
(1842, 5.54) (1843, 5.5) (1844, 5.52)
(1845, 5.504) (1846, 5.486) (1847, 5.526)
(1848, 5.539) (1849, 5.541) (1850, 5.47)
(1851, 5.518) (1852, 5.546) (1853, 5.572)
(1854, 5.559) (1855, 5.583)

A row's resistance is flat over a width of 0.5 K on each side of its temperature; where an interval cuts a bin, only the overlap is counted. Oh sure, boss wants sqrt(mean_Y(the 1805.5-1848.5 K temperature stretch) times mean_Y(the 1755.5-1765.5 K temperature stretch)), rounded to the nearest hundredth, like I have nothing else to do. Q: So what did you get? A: 5.61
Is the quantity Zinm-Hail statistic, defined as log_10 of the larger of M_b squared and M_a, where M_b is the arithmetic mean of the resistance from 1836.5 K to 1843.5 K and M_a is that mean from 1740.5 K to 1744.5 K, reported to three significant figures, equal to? 1.48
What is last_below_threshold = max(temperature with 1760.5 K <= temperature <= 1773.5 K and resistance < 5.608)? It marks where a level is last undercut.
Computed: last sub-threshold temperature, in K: 1768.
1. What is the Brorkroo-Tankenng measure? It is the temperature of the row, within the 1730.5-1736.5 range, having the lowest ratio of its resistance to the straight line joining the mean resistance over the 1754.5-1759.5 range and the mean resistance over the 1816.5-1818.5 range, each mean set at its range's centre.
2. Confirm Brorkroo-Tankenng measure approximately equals 1733 K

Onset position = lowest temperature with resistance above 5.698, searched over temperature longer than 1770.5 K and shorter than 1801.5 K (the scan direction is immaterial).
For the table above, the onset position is 1782 K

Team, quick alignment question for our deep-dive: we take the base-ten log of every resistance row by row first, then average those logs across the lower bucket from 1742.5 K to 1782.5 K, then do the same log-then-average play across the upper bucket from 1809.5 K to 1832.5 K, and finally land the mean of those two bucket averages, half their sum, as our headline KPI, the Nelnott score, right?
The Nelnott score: 0.751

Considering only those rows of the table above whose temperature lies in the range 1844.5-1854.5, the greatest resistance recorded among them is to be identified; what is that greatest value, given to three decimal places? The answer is 5.572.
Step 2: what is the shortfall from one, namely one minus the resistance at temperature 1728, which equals -4.69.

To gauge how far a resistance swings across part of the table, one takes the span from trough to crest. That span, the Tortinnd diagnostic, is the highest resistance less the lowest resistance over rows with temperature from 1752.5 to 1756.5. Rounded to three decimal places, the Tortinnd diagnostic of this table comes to 0.038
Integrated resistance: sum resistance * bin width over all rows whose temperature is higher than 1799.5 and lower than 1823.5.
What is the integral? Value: 137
